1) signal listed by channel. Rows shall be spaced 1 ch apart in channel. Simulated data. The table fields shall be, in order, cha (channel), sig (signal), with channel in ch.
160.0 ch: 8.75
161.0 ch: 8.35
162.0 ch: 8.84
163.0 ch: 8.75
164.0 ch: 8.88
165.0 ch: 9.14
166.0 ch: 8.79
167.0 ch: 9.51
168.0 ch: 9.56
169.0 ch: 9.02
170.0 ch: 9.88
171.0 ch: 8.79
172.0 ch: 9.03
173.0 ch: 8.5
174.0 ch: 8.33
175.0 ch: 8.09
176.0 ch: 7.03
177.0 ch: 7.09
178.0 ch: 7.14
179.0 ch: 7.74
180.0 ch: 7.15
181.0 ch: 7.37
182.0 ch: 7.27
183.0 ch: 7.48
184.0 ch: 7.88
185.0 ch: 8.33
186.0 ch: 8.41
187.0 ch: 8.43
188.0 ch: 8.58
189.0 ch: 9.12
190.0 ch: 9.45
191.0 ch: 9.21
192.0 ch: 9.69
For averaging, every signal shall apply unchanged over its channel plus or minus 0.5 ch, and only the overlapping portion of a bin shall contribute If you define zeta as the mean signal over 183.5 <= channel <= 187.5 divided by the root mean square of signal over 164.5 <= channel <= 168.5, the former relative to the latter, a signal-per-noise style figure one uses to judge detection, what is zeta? 0.89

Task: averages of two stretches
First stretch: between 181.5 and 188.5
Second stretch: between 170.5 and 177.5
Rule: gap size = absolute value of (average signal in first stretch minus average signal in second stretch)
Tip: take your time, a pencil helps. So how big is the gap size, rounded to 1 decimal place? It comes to 0.1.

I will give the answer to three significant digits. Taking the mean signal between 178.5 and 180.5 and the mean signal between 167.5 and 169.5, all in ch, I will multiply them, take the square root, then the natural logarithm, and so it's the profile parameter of 2.12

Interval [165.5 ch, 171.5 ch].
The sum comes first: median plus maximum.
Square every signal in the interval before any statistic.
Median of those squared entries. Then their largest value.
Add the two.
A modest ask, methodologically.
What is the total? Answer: 184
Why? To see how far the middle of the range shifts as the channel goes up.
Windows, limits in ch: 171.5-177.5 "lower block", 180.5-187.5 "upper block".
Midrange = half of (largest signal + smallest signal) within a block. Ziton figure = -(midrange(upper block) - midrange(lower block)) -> 0.2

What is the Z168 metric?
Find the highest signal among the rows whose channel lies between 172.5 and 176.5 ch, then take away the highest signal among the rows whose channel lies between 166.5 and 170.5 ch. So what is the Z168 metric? -1.4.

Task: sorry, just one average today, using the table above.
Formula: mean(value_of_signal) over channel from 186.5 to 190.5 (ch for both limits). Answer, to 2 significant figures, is 8.9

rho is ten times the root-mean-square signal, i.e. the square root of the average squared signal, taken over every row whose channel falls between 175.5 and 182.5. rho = 73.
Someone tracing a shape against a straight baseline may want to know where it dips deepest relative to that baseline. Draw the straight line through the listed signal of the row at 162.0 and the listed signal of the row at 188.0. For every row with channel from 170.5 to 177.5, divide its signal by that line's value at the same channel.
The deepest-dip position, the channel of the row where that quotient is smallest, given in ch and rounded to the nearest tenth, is 176.0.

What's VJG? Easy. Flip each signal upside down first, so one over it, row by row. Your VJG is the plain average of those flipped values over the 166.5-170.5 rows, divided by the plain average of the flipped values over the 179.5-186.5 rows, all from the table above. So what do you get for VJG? 0.81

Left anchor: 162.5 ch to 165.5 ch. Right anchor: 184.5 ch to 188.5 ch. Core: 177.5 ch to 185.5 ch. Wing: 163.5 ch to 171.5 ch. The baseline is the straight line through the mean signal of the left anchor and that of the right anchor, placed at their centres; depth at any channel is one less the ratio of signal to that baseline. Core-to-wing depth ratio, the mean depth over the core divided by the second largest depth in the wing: 24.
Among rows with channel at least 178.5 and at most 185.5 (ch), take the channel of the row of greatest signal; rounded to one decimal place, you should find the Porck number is 185.0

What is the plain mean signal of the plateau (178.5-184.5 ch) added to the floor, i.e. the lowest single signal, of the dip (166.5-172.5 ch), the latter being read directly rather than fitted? 16.3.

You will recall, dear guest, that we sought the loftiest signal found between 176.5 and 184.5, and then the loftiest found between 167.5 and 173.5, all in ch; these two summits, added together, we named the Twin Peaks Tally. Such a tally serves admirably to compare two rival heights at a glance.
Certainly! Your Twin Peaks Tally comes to 17.8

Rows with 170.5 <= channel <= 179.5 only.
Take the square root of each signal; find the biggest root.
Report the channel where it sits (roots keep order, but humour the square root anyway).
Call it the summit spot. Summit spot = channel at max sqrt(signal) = 172.0 ch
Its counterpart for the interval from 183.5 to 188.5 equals 188.0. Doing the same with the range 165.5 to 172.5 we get 170.0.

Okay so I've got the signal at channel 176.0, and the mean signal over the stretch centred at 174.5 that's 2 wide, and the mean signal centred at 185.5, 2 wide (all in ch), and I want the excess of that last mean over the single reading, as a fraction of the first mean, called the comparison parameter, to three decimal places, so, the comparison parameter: 0.163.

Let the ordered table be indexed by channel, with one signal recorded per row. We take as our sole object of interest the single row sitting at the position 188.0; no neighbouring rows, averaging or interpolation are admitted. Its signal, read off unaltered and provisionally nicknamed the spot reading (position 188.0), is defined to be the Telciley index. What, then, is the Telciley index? 8.58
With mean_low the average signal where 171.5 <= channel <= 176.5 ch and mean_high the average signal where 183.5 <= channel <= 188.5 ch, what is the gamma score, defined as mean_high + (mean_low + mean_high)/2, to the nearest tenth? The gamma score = 16.6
